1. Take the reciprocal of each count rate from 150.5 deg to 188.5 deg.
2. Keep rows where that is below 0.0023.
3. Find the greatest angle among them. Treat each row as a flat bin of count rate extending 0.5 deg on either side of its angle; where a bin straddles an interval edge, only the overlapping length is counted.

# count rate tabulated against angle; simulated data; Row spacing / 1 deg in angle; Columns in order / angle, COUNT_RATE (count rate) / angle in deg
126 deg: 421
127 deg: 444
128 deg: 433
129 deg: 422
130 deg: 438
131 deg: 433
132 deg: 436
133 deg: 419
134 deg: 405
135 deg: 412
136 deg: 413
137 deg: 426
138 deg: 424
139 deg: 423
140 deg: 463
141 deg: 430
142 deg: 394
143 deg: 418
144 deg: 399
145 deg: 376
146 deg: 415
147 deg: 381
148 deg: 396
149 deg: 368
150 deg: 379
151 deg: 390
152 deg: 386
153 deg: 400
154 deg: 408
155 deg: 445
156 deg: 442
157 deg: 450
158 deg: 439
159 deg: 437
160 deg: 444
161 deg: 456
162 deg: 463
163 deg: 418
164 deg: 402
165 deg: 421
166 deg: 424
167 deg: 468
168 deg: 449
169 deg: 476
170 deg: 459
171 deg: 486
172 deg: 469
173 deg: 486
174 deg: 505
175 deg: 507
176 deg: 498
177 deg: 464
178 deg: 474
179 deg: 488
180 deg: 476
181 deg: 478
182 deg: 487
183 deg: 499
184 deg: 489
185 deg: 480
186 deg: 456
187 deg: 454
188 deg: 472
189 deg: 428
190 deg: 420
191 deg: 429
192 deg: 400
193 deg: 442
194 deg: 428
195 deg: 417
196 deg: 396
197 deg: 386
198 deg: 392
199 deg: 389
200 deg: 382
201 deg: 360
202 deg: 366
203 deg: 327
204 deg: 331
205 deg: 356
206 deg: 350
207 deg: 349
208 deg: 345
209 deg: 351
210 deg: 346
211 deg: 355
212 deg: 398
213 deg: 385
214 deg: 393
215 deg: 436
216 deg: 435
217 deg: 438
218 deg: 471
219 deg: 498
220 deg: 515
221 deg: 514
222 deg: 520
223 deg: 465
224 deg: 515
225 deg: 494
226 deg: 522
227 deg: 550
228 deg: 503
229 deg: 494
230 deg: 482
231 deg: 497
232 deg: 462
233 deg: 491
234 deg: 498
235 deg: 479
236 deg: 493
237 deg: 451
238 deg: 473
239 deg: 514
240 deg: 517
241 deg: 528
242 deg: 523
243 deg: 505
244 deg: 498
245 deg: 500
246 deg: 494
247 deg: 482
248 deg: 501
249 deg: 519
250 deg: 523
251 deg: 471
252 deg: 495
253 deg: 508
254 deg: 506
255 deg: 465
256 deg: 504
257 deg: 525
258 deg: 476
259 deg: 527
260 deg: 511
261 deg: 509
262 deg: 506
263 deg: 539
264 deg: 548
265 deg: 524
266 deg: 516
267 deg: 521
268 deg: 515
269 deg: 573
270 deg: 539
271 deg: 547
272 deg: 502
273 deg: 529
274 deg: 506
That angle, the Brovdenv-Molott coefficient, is 188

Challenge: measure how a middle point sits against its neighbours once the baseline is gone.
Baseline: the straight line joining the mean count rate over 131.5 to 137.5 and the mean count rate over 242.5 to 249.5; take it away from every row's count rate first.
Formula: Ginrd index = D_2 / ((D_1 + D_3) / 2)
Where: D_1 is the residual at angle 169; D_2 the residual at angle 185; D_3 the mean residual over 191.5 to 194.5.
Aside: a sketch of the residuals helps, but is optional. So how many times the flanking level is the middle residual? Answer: -9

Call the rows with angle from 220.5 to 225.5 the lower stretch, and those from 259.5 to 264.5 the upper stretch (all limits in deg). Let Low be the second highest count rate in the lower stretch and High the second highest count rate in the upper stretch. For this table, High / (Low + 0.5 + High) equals 0.511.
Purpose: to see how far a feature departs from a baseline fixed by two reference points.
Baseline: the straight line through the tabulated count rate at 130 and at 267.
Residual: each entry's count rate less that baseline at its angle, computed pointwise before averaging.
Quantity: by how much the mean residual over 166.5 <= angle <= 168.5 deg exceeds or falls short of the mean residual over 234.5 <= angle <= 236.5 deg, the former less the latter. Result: 14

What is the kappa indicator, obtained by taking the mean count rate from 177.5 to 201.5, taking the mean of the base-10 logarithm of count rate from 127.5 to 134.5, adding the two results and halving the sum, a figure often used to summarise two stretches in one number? 221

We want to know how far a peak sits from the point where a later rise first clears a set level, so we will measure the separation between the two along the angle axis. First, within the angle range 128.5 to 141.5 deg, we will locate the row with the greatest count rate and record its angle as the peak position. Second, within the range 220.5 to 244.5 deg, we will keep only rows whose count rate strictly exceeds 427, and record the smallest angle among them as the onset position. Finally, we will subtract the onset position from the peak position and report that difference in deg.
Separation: -81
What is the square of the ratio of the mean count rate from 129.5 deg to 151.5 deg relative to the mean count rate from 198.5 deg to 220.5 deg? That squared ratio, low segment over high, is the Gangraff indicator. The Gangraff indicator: 1.1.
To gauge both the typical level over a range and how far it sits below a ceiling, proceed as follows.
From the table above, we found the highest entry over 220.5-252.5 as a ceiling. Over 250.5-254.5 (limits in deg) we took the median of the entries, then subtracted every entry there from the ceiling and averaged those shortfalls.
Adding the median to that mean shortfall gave 555.5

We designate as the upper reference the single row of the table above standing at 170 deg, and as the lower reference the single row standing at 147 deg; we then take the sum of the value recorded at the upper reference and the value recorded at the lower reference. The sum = 840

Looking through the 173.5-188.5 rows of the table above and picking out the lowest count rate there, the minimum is 454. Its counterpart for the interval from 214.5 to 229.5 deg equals 435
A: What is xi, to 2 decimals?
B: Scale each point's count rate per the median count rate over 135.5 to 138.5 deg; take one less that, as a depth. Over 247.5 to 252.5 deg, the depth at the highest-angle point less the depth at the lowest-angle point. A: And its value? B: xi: 0.01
